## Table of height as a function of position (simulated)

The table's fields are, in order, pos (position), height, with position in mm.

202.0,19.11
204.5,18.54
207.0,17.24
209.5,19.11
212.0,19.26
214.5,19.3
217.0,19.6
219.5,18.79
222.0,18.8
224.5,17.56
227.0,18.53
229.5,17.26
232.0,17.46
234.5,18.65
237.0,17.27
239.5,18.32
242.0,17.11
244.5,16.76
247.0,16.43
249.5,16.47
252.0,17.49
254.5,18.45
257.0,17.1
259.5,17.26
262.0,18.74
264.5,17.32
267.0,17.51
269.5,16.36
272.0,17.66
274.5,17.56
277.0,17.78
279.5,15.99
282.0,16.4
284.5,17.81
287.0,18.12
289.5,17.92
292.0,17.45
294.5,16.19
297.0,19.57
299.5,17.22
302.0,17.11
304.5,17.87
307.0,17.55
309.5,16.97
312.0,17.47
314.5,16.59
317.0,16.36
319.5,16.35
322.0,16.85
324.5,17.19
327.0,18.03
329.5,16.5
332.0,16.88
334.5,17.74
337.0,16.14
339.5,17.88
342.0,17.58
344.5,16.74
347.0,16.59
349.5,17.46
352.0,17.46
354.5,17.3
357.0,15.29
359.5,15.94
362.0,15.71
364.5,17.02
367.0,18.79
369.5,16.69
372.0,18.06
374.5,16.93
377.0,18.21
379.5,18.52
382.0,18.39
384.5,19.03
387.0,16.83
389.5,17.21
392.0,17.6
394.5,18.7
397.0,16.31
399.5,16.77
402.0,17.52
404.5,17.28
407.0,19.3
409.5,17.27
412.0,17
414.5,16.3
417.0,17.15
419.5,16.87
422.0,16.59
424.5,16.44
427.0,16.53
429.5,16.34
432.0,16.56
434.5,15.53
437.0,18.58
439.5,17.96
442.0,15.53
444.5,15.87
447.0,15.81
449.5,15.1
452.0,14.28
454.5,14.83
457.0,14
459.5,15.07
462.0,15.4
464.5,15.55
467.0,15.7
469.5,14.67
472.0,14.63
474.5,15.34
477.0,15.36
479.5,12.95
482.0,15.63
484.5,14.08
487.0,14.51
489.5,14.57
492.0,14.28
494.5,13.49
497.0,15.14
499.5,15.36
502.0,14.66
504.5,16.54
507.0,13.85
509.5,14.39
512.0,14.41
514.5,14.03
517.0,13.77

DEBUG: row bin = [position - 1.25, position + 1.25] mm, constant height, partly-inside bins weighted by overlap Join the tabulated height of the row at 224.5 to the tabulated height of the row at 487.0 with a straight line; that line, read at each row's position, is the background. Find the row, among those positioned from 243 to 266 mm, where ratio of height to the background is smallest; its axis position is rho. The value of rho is 247.0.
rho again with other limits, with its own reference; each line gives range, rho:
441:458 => 457.0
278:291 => 279.5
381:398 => 397.0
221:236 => 229.5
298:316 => 314.5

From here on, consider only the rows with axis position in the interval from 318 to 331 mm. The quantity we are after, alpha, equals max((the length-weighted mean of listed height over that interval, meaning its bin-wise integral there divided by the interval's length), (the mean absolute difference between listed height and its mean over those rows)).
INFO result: 17.0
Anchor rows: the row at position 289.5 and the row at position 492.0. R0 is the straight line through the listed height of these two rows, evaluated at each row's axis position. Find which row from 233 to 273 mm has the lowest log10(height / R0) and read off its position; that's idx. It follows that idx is 247.0 mm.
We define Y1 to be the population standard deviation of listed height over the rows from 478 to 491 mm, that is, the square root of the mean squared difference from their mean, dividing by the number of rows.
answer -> 0.87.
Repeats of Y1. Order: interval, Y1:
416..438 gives 0.77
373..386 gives 0.70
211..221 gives 0.29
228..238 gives 0.58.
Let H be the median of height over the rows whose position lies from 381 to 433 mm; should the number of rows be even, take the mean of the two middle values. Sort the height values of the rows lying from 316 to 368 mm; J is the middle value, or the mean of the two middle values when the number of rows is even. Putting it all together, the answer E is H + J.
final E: 33.9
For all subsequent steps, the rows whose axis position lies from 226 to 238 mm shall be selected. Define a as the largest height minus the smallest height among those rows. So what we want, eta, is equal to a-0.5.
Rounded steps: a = 1.39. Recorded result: 0.9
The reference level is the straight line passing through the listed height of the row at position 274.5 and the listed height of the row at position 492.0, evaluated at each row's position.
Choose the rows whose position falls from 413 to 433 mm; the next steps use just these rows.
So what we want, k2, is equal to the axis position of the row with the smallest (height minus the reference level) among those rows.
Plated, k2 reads 414.5 mm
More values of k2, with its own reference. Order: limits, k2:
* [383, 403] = 397.0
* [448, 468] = 457.0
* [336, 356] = 337.0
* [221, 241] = 229.5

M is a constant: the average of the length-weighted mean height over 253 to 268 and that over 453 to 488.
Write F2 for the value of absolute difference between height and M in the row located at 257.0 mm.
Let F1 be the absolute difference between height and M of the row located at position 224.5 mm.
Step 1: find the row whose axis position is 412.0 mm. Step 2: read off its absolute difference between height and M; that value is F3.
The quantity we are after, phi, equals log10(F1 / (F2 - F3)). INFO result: 1.1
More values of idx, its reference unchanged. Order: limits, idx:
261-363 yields 279.5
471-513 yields 479.5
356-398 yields 357.0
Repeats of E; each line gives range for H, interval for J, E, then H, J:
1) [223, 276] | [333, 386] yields 34.9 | 17.5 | 17.5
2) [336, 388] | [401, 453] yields 33.9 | 17.3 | 16.6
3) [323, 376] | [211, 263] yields 34.6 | 17.0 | 17.6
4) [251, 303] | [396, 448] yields 34.1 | 17.5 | 16.6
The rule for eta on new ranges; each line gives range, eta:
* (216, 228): 1.5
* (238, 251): 1.4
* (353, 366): 1.5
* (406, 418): 2.5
